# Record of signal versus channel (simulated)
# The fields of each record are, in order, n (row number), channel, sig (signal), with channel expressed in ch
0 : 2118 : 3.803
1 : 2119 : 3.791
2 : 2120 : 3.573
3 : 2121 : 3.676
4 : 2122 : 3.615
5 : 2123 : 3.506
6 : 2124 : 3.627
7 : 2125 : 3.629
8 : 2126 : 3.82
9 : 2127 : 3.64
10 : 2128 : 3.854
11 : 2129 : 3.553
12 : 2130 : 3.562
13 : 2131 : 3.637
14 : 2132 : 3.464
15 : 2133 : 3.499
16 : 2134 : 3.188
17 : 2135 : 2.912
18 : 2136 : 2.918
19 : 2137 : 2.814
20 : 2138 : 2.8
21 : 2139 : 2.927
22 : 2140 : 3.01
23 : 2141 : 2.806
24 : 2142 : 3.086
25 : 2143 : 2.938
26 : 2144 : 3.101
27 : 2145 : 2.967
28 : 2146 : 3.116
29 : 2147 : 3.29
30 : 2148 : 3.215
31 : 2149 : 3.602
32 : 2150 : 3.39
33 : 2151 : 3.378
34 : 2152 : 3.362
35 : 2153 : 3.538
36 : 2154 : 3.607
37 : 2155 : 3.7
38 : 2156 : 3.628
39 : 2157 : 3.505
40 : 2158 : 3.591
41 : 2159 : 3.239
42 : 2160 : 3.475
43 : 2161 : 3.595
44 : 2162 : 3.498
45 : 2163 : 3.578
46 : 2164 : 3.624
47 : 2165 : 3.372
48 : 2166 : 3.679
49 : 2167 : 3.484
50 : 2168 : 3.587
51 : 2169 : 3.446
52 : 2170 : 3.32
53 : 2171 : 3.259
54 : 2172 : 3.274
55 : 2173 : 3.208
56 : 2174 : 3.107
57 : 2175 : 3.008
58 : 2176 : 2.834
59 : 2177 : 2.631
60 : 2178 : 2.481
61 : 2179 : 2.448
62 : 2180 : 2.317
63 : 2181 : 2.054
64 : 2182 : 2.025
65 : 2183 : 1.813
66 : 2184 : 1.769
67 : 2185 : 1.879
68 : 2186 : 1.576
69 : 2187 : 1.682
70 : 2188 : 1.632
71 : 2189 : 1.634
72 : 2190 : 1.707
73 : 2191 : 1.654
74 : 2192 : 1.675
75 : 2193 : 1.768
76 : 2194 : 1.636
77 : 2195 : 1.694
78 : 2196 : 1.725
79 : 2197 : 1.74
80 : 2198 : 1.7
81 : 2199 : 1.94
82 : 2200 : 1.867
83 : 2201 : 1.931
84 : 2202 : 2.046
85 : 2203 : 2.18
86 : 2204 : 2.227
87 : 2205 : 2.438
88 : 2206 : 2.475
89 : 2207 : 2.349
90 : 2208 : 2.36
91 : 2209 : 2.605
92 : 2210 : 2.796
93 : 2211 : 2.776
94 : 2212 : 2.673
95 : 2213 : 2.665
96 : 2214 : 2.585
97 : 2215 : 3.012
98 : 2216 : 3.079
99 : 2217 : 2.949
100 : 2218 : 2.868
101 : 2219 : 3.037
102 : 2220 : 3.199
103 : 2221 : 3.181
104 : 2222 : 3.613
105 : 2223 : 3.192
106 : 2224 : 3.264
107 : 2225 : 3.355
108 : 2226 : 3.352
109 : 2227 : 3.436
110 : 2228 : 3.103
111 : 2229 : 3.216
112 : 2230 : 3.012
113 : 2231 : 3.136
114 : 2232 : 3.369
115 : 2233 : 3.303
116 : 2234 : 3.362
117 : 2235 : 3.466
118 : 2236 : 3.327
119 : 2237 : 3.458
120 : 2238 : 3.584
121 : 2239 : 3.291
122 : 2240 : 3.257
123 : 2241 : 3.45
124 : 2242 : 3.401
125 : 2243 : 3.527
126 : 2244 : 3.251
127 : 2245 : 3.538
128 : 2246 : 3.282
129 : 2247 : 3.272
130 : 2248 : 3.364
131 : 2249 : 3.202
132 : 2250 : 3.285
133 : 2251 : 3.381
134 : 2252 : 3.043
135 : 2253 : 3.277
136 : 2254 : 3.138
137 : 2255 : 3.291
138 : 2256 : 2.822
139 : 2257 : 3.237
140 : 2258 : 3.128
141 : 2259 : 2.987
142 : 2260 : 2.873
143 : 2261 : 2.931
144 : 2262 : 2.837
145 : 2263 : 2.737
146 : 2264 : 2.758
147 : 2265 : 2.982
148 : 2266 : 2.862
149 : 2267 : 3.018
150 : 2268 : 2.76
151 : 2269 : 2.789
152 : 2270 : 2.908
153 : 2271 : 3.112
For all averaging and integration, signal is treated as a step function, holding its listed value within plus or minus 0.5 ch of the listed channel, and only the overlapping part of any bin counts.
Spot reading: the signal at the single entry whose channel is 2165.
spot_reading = 3.372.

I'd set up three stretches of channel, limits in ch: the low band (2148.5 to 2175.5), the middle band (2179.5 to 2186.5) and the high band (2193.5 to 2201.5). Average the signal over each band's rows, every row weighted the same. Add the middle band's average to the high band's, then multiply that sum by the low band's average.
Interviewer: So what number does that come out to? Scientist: 12.7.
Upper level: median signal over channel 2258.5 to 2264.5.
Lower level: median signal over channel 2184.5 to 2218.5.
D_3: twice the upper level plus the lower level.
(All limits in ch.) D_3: 7.7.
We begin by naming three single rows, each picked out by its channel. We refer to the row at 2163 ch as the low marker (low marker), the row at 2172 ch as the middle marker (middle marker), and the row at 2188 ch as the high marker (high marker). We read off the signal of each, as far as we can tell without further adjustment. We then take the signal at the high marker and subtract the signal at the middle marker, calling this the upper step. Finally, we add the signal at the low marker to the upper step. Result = 1.9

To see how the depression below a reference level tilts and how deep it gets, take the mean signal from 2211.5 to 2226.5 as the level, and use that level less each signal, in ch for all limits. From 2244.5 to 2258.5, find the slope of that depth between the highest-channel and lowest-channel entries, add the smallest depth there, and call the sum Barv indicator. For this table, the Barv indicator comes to -0.44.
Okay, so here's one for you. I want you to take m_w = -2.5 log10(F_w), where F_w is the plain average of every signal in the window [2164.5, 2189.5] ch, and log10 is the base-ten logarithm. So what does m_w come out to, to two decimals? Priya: -1.05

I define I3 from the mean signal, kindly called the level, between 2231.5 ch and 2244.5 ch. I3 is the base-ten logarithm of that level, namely 0.53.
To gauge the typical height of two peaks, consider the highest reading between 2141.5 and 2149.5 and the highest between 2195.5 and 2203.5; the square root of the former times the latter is 2.8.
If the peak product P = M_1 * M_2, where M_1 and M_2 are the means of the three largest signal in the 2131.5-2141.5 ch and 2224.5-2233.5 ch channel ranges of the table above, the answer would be 11.5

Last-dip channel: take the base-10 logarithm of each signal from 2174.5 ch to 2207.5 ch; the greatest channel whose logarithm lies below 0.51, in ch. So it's 2207 ch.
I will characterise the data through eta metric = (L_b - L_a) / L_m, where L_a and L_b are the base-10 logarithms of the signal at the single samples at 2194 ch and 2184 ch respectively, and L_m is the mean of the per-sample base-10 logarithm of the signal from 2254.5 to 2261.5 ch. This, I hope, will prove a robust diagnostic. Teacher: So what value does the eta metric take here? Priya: 0.07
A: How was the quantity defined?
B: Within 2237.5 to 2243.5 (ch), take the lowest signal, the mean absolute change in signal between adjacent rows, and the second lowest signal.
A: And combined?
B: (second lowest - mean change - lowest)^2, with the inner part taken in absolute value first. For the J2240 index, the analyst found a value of 0.0110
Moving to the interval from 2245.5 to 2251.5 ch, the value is 0.0003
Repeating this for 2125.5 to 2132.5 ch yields 0.0049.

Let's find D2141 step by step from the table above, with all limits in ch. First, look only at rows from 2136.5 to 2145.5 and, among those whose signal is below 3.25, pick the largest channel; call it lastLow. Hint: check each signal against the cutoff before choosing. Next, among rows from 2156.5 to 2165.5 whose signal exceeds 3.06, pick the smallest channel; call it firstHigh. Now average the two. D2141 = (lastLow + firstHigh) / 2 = 2151.0 ch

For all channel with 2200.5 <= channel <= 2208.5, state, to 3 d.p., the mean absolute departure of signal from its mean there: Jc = 0.155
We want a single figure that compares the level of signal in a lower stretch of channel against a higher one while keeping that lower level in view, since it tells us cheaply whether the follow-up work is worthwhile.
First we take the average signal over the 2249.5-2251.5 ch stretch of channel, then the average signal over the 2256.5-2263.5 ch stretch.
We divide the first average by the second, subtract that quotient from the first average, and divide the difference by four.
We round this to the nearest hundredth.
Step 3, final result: 0.55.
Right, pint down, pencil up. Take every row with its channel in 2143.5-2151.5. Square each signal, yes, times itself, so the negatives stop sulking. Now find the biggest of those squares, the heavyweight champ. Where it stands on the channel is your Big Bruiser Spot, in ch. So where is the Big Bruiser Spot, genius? 2149 ch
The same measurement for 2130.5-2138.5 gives 2131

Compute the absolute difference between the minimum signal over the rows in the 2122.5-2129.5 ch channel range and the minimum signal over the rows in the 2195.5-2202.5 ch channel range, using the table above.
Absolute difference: 1.8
